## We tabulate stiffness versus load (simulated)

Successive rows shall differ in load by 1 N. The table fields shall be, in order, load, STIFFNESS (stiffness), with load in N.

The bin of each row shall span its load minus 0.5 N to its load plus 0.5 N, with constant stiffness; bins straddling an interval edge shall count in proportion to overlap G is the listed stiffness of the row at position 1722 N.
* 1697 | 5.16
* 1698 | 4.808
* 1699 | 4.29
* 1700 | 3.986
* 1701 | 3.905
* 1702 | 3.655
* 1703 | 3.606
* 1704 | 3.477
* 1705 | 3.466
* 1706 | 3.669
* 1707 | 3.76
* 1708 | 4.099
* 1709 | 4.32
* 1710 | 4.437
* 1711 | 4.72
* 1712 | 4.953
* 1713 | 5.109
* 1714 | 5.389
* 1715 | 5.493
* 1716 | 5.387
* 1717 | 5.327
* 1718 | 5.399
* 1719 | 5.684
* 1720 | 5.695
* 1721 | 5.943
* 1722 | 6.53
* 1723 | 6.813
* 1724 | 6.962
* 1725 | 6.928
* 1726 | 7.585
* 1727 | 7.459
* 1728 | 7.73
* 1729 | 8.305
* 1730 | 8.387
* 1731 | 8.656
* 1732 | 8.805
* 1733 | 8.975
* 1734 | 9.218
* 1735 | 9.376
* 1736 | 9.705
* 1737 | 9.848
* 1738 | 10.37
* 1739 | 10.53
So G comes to 6.53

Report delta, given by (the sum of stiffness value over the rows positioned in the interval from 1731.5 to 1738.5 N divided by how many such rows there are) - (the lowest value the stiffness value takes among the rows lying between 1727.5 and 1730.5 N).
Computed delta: 2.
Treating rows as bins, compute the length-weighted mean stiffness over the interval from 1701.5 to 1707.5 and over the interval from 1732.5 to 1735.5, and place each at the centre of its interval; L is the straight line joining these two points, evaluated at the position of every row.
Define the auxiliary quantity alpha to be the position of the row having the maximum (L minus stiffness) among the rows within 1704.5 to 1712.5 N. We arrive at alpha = 1707 N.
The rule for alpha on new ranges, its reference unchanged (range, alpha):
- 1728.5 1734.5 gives 1730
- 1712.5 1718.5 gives 1718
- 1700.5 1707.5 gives 1707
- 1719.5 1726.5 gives 1720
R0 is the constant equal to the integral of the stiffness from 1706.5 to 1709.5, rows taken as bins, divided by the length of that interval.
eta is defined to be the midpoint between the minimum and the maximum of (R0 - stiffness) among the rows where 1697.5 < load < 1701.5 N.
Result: -0.3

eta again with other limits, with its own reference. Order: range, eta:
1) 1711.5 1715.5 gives -1.2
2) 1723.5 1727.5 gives -3.2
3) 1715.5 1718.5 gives -1.3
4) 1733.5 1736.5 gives -5.4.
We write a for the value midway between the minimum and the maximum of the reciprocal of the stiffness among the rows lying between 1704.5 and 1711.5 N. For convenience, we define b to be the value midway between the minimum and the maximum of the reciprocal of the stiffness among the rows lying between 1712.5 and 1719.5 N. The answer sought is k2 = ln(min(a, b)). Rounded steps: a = 0.25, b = 0.19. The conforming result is -1.68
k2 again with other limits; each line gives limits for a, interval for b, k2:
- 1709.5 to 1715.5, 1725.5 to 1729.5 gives -2.06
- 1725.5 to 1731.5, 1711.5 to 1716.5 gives -2.08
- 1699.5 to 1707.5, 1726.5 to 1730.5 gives -2.07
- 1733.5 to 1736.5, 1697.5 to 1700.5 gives -2.25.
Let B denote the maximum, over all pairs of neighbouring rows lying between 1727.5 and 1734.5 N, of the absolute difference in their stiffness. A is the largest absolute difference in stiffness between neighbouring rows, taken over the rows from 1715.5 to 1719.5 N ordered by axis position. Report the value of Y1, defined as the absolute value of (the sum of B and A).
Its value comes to 0.9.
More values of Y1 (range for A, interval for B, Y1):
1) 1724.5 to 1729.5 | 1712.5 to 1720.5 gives 0.9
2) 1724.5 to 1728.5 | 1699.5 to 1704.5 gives 0.9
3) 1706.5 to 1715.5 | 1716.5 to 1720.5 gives 0.6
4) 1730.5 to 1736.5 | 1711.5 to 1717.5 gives 0.6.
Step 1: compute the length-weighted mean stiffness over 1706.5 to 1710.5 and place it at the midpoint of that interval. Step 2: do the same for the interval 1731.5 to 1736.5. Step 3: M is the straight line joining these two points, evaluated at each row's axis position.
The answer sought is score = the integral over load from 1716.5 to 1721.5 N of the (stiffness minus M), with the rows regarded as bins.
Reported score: -3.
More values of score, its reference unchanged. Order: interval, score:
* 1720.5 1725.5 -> -2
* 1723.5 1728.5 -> -1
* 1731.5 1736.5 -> 0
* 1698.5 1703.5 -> 6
